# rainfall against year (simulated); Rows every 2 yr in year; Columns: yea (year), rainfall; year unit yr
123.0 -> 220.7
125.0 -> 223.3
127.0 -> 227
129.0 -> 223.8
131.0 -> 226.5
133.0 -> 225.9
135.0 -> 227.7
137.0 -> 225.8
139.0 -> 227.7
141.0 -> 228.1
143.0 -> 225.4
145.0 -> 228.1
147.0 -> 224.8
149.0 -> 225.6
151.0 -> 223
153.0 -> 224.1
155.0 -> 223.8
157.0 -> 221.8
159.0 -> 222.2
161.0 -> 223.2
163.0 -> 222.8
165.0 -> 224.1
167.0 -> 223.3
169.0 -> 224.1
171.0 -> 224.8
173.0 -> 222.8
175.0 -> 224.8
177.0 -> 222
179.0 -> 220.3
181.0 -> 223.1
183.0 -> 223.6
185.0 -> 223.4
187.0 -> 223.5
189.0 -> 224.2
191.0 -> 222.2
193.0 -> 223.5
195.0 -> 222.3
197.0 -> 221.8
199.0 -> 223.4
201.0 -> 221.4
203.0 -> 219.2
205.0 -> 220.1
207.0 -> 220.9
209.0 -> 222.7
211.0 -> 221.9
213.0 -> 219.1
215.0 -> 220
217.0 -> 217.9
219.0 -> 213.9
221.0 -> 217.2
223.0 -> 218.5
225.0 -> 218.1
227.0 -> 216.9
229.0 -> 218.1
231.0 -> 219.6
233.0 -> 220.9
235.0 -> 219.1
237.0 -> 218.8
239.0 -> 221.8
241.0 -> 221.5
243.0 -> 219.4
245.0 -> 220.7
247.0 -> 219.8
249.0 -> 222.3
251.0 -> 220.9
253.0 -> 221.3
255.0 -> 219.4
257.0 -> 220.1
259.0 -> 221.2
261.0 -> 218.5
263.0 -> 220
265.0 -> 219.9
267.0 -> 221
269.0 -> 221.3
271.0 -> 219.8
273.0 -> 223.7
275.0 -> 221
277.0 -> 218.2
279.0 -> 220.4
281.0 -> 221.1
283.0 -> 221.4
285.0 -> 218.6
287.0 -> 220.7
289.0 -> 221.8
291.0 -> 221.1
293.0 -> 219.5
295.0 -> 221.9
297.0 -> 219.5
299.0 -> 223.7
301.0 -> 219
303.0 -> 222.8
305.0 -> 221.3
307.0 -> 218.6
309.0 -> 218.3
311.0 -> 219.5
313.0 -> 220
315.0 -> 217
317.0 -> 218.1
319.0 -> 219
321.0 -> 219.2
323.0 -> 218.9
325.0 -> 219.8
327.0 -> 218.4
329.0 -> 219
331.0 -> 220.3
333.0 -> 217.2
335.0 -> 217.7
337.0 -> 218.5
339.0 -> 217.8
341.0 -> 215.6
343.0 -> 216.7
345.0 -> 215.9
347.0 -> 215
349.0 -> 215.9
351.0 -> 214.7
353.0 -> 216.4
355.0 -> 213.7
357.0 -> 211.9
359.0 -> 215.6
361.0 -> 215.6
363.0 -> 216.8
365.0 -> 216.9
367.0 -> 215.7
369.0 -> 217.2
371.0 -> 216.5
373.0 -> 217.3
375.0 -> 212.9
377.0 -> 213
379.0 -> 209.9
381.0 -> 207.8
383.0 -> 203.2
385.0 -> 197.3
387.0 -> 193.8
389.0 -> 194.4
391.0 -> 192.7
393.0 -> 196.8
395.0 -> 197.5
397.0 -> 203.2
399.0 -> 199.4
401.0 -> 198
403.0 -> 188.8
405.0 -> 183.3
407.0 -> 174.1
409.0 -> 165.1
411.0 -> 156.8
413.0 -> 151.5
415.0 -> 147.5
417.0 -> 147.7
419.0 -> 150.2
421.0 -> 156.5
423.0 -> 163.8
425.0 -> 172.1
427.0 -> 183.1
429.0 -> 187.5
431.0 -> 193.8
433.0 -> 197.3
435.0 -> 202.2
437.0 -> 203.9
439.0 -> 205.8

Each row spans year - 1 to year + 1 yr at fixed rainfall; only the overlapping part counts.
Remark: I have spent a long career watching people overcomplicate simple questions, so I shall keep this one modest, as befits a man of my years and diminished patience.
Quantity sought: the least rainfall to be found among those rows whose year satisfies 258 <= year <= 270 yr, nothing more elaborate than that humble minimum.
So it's 218.5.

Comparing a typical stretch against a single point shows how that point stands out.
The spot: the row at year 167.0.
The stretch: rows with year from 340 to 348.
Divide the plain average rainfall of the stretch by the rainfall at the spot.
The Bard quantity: 0.97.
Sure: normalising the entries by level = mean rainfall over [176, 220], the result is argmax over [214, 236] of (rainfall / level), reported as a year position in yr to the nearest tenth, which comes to 233.0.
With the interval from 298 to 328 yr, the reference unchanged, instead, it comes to 299.0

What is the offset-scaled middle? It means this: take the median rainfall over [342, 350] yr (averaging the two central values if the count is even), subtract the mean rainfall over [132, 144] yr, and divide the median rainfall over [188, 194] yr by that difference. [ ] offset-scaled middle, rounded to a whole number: -21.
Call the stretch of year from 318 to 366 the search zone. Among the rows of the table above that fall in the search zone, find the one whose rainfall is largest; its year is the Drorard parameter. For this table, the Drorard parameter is 331.0 yr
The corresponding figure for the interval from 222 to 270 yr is 249.0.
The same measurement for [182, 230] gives 189.0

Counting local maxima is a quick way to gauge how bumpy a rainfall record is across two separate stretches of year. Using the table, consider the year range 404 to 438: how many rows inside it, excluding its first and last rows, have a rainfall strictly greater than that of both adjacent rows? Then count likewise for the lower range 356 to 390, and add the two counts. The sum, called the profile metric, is 4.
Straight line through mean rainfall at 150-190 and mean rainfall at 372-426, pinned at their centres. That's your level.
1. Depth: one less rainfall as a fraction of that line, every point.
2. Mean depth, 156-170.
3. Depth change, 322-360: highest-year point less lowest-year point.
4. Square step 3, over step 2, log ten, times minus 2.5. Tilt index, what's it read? 3.2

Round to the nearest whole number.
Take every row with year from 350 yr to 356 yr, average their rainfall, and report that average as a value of 215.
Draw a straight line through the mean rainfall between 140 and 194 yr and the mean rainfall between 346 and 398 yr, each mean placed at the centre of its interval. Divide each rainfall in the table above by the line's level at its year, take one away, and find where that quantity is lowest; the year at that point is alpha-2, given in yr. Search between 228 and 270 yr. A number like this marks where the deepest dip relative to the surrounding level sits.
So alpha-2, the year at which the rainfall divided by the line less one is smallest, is 229.0 yr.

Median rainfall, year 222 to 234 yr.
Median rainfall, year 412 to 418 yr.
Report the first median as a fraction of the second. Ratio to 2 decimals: 1.48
